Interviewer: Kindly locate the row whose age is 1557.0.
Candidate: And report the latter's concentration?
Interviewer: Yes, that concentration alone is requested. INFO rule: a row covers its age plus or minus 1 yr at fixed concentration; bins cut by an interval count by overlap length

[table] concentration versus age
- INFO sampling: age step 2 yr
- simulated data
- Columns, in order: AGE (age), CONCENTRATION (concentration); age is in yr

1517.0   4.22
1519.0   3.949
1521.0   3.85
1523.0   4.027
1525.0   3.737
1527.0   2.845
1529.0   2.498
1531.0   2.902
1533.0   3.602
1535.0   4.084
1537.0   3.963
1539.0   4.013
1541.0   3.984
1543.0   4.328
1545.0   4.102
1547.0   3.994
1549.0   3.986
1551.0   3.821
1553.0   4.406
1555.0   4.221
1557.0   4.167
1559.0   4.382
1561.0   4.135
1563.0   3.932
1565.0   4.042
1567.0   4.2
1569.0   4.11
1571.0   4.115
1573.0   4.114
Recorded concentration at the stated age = 4.167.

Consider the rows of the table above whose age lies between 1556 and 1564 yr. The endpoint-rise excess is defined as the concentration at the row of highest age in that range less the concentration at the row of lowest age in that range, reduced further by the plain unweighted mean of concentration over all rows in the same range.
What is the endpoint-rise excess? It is -4.39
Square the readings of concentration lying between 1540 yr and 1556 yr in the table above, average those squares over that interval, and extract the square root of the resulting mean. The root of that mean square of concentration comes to 4.1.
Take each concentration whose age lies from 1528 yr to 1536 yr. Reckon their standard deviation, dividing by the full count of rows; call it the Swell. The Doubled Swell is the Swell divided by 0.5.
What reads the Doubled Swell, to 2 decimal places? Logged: 1.23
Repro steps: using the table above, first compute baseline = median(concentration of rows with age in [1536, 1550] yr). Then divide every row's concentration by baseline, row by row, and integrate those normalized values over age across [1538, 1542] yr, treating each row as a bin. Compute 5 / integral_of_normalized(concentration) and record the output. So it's 1.2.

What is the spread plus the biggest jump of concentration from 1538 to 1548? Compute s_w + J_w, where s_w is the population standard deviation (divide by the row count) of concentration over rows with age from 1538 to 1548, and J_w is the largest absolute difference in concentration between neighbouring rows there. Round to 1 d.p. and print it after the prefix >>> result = 0.5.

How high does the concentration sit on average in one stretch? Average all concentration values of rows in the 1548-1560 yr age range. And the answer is 4.16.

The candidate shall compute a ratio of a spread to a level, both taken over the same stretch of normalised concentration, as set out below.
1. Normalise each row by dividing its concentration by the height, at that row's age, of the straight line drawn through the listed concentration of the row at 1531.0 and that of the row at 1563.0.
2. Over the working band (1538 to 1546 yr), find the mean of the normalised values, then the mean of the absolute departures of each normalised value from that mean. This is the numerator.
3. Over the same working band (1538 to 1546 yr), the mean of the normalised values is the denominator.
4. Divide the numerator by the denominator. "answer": 0.025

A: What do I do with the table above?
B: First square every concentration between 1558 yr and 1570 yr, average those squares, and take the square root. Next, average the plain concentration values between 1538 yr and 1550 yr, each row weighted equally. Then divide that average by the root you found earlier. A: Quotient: 0.98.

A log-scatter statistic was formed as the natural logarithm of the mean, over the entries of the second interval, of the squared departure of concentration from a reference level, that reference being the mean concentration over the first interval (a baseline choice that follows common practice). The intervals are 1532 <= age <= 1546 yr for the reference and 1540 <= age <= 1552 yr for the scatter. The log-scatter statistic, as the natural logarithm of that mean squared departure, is -3.7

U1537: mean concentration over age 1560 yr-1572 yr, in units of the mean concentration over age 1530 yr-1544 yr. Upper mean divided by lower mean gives 1.07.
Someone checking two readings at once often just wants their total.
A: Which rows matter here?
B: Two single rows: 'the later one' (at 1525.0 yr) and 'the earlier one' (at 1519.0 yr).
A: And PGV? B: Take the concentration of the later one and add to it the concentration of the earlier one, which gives 7.69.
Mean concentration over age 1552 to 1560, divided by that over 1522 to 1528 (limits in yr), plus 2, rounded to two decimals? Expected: 3.21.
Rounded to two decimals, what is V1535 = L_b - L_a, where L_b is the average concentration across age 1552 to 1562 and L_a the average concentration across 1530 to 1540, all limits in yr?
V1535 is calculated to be 0.55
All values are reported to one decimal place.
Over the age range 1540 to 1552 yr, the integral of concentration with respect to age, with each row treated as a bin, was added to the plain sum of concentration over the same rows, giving 72.6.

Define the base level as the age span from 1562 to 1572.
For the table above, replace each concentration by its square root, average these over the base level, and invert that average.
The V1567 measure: 0.495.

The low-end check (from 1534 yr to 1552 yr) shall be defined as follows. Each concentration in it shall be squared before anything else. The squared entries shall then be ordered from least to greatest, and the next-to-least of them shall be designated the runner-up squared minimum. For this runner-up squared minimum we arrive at 15.7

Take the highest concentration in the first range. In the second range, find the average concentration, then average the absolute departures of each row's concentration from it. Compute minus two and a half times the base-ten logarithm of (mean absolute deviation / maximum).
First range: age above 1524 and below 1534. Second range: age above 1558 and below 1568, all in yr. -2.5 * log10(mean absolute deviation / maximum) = 3.71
